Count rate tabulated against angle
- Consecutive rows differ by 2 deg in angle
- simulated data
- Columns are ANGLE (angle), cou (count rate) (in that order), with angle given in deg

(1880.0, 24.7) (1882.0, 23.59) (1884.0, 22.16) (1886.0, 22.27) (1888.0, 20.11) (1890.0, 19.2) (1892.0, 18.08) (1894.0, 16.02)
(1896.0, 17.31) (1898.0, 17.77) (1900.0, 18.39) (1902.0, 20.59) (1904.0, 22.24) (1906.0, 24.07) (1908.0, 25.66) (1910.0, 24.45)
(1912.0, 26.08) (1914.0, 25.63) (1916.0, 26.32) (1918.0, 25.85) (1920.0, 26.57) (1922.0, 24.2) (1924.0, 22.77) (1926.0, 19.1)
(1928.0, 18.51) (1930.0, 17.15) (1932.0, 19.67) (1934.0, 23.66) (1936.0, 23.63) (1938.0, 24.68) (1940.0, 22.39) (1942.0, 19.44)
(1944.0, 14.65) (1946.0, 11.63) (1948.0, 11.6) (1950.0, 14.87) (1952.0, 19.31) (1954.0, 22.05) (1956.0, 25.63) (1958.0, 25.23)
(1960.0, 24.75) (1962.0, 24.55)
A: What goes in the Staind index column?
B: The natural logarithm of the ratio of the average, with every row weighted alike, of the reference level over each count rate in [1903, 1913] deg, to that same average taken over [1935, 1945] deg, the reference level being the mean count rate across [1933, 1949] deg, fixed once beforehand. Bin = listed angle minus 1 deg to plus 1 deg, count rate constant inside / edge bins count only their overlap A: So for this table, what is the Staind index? -0.19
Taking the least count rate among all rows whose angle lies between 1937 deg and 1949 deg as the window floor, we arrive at 11.6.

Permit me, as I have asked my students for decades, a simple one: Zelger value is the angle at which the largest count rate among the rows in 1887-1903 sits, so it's 1902.0 deg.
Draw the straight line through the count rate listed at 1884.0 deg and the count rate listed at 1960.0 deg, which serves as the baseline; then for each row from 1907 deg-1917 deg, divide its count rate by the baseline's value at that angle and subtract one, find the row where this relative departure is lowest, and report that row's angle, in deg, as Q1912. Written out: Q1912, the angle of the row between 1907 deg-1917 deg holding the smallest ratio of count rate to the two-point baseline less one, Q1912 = 1910.0 deg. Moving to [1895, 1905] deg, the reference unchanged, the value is 1896.0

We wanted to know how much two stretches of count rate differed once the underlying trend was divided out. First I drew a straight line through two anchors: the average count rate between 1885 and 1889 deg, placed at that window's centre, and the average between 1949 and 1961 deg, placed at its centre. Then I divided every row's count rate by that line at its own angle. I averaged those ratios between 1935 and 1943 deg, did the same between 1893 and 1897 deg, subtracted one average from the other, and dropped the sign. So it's 0.25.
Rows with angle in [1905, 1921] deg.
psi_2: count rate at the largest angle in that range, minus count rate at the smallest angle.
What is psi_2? 2.5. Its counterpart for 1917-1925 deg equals -3.1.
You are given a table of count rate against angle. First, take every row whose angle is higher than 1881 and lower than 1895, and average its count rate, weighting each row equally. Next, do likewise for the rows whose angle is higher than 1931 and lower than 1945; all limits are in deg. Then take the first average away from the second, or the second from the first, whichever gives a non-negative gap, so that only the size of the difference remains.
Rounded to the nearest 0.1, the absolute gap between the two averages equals 1.0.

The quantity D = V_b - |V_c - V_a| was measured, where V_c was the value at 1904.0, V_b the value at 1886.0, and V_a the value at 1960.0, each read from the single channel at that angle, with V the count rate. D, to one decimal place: 19.8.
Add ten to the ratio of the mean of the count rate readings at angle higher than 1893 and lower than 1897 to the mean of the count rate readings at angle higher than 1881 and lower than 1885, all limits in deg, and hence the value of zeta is 10.7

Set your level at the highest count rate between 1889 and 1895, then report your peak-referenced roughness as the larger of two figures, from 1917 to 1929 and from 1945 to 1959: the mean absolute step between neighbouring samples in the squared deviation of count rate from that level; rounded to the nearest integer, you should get 17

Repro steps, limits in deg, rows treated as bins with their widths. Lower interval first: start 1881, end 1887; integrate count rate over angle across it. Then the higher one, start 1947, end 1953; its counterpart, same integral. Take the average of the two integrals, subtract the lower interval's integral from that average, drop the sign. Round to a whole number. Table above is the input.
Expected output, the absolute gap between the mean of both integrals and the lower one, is 22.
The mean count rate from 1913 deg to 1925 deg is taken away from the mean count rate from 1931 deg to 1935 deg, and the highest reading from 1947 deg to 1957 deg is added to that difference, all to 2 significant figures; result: 22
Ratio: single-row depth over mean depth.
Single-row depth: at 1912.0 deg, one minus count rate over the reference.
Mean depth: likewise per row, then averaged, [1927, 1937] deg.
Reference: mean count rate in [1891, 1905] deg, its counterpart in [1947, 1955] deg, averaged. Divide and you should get 3.0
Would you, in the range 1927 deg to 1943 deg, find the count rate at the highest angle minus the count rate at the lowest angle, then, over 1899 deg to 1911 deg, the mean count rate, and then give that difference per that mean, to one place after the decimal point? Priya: 0.0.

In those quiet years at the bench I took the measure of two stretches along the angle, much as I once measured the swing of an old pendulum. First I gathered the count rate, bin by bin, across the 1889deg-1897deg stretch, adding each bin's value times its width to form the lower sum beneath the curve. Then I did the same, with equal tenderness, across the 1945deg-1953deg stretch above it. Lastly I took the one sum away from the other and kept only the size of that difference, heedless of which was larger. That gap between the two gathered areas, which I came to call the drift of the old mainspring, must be 26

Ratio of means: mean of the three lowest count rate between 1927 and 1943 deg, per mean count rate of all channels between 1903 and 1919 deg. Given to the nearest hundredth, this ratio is 0.73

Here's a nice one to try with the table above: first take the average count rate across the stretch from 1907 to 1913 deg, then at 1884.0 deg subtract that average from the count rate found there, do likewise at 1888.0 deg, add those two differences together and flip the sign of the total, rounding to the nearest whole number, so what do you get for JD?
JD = 9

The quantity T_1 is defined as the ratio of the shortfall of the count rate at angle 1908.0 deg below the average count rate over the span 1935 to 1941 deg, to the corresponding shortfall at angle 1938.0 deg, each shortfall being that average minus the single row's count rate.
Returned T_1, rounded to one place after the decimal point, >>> 1.9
